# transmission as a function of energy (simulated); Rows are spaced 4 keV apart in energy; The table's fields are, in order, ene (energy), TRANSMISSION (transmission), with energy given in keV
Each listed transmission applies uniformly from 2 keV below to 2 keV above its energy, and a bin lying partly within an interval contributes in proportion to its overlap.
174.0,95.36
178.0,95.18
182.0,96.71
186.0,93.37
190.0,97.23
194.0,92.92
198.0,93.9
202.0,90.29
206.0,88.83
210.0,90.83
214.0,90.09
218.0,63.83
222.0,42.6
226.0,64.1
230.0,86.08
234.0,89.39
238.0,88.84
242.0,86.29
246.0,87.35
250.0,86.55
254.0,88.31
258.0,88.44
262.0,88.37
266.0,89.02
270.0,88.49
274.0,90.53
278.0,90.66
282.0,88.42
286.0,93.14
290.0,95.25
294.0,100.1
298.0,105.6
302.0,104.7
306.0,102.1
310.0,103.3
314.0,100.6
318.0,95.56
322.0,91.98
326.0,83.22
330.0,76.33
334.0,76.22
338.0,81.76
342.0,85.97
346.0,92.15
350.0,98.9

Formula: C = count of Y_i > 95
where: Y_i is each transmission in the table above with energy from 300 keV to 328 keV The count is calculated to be 5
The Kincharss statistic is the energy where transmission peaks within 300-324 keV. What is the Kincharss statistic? 302.0 keV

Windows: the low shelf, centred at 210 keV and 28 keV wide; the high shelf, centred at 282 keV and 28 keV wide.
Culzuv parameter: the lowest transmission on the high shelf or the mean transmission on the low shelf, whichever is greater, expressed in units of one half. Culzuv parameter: 177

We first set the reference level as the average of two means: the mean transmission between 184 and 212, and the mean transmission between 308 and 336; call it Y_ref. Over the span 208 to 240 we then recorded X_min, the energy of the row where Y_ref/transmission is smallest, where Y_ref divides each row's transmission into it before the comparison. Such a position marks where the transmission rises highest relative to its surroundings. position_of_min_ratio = 210.0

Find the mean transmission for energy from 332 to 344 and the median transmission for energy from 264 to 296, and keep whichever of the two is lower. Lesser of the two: 81.3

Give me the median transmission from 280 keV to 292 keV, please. 93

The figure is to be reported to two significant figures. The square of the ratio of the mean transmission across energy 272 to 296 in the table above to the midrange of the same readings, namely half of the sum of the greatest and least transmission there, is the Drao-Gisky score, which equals 0.97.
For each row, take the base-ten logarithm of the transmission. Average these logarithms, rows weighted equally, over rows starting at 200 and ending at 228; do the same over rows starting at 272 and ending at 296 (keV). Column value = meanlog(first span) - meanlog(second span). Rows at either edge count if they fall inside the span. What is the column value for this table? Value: -0.103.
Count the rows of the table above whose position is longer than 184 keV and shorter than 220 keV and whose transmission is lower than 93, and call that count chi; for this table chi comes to 6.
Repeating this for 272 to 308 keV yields 3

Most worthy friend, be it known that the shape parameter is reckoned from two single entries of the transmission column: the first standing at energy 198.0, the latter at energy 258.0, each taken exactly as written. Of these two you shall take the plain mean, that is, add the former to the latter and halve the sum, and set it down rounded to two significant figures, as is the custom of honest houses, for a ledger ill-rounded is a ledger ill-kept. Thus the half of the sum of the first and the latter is 91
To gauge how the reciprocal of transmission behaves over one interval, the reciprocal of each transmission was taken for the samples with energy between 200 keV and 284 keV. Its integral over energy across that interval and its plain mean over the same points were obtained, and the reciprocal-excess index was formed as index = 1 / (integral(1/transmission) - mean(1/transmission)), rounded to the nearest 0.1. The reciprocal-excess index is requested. 1.0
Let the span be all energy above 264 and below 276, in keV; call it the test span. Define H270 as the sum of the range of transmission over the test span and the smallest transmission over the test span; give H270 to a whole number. 91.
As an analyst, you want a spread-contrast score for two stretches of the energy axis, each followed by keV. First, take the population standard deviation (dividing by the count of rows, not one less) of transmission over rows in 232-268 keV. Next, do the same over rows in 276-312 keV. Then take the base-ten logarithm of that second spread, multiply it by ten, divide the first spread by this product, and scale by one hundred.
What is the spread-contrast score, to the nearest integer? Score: 13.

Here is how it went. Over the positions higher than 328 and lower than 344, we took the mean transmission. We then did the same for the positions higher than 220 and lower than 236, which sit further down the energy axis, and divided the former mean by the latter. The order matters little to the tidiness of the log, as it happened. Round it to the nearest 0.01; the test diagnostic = 1.14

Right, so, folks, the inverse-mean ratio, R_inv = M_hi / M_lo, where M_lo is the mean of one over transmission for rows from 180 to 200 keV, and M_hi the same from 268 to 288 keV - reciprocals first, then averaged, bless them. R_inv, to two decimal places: 1.05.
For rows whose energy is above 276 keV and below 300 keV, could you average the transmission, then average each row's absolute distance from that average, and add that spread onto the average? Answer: 100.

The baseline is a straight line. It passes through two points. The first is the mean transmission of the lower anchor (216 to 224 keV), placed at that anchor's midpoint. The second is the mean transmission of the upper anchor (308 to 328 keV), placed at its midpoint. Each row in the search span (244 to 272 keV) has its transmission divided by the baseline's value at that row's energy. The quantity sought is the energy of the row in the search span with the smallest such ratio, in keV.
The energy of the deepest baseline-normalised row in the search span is 270.0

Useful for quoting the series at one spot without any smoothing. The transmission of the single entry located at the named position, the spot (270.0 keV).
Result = 88.49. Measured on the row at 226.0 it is 64.1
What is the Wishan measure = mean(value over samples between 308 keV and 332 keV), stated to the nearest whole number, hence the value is 92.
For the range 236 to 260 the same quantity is 88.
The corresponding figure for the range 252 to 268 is 89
